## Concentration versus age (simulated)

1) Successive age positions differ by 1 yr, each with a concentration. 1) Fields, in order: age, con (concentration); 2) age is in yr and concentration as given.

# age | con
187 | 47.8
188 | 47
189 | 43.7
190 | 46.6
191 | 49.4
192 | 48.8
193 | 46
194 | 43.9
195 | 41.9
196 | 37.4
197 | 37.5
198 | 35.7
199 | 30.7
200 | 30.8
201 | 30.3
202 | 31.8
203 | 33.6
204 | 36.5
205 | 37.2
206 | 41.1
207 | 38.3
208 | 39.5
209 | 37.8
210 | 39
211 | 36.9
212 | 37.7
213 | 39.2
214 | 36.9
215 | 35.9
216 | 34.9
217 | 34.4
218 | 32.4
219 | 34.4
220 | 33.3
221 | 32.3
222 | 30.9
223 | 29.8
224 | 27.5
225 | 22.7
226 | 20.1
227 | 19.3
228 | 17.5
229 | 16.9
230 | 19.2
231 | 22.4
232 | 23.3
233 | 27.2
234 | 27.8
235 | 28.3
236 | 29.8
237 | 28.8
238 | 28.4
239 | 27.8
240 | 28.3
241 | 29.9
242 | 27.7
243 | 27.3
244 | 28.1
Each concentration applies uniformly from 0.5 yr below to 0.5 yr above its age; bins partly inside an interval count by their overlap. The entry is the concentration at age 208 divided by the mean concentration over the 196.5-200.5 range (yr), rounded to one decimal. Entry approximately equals 1.2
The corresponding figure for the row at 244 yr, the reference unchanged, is 0.8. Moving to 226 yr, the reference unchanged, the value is 0.6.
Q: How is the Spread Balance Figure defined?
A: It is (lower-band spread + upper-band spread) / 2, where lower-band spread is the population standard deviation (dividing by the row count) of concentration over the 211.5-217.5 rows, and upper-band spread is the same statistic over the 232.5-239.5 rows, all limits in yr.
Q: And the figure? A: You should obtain 1.2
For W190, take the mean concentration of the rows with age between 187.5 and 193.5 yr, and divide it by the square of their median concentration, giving 0.021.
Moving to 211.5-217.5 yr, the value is 0.028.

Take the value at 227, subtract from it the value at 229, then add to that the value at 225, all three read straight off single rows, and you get 25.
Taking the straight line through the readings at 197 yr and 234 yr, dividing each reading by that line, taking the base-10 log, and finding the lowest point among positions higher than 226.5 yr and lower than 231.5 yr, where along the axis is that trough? 229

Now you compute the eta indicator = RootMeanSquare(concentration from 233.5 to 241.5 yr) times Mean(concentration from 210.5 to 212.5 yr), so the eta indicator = 1069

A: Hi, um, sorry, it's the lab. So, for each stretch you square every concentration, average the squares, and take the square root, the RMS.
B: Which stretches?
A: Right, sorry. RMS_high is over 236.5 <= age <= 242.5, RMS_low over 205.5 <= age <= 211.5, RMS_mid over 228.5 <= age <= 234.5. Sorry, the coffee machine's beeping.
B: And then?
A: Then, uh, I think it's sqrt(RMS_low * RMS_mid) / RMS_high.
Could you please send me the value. 1.1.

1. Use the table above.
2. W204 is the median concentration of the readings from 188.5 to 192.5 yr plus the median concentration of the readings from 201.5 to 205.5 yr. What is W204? 83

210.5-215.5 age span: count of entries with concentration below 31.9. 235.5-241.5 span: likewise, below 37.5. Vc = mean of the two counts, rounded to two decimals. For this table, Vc 3.00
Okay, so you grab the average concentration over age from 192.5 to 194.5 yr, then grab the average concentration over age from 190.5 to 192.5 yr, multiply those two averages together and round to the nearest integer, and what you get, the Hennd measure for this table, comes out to 2207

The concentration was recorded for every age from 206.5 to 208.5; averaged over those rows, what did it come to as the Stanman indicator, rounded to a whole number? 39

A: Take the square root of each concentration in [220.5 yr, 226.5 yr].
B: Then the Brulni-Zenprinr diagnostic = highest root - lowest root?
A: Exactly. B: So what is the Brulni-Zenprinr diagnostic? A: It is 1.2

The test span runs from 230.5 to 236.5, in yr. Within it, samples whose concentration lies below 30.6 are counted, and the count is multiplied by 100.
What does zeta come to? 600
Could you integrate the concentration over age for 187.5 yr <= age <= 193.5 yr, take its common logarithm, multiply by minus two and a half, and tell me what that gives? -6.1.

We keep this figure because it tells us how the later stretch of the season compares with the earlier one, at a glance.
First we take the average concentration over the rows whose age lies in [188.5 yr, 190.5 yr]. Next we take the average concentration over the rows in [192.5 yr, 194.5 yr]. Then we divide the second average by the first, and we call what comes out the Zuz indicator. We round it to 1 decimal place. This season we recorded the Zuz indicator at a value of 1.0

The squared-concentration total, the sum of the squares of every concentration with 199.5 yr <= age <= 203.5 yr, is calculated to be 4007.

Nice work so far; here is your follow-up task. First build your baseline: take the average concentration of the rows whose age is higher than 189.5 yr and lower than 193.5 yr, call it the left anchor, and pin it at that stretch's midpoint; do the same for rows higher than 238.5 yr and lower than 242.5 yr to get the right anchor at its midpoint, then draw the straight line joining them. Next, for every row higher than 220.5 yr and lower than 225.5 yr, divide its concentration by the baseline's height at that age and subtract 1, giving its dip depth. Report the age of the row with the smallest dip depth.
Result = 225 yr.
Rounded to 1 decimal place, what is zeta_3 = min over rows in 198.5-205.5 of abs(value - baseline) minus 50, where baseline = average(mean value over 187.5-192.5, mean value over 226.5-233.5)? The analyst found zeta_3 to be -49.6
